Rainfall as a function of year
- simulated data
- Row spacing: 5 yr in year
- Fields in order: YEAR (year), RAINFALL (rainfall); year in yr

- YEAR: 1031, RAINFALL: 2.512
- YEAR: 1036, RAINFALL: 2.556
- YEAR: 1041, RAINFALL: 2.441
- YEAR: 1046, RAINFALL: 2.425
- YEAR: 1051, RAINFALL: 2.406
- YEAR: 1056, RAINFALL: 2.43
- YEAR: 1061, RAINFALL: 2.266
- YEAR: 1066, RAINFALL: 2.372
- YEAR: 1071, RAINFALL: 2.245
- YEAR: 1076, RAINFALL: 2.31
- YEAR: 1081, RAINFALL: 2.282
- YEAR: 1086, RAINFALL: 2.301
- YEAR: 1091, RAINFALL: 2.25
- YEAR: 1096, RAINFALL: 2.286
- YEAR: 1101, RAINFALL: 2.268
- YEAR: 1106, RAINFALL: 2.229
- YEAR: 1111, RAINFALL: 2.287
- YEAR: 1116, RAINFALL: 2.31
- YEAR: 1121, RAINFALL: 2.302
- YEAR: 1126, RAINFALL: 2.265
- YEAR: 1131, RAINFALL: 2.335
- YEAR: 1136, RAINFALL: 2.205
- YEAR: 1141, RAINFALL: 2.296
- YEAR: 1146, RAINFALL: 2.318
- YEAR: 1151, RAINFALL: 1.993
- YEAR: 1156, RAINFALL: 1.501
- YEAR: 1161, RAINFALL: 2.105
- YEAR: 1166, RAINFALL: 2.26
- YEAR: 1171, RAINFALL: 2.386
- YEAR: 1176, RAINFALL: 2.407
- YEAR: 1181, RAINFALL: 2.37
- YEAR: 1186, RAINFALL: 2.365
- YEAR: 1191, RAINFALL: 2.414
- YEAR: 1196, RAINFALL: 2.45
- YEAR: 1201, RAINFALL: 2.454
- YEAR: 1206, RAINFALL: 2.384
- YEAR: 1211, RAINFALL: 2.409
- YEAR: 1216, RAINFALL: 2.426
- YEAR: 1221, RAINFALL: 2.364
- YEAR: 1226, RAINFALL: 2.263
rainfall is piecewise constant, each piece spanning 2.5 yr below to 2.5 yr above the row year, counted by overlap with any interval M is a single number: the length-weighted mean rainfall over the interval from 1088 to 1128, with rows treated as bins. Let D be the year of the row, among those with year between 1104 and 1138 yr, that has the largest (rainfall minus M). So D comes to 1131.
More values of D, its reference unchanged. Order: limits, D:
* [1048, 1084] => 1056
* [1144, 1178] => 1176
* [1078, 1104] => 1086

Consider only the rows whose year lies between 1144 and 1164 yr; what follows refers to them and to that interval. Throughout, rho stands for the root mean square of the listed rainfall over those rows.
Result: 2.00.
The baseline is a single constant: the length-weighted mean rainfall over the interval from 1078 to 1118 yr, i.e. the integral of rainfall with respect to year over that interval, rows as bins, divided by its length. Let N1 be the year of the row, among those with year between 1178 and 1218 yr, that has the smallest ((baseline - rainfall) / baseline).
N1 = 1201 yr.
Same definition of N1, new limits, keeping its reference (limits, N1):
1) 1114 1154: 1131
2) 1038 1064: 1041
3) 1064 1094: 1066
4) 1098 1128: 1116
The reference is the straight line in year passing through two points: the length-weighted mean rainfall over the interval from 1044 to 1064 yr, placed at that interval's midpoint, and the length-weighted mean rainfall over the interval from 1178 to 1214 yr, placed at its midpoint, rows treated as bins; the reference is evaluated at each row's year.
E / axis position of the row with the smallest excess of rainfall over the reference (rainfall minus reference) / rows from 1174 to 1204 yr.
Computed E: 1186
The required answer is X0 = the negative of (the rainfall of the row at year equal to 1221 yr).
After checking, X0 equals -2.36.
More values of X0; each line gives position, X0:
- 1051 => -2.41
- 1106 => -2.23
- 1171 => -2.39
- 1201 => -2.45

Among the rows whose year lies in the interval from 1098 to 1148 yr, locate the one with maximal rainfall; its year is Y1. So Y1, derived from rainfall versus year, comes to 1131 yr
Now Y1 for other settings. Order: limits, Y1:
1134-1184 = 1176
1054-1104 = 1056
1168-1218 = 1201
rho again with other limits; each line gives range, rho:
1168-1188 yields 2.38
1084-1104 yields 2.28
